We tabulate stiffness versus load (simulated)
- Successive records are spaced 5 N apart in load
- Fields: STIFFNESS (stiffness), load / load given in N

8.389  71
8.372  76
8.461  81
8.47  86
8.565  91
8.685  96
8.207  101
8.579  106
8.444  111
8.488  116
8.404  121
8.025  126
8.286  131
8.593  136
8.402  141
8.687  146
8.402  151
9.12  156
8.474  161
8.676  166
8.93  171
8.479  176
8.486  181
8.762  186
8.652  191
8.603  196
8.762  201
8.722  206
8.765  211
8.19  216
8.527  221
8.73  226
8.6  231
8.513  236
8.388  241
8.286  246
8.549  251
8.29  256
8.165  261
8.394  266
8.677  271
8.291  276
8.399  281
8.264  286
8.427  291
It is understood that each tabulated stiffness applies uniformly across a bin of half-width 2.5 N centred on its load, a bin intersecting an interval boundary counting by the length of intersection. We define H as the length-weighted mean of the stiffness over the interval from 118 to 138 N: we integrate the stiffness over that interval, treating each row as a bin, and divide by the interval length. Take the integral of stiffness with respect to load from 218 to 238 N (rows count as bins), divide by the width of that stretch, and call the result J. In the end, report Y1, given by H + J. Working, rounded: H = 8.32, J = 8.58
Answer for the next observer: 16.91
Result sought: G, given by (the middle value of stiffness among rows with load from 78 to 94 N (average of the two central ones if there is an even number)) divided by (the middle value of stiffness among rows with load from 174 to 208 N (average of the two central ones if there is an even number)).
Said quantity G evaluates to 0.98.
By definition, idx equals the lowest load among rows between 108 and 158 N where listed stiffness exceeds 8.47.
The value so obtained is 116 N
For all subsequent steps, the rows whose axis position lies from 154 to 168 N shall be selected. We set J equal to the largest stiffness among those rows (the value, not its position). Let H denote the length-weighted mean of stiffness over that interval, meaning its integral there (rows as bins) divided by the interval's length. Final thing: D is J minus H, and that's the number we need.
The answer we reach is 0.37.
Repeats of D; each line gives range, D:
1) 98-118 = 0.14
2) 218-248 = 0.22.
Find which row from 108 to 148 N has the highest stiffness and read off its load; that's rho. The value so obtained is 146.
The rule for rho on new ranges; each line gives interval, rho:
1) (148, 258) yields 156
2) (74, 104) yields 96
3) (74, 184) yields 156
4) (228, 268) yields 231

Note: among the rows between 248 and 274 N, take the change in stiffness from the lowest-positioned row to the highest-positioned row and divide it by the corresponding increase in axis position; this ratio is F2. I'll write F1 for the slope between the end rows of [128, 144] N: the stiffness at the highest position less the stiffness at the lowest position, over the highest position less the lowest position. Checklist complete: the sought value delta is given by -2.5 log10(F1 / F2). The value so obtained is -0.6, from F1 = 0.012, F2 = 0.006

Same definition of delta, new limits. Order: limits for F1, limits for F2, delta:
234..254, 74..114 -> -0.2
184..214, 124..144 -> 5.8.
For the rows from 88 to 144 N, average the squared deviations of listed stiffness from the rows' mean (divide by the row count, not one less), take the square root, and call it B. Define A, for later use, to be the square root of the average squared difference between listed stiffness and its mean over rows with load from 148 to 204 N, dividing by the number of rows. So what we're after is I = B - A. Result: -0.024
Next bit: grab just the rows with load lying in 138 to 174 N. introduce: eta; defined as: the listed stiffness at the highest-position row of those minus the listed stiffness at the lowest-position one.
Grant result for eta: 0.5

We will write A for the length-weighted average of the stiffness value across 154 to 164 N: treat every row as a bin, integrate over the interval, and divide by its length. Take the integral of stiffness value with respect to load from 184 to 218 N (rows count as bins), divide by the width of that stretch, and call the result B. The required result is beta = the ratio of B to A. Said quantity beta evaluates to 0.98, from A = 8.8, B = 8.64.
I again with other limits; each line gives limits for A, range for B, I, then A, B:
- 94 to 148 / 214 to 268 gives -0.025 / 0.195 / 0.17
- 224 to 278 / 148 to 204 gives 0.034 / 0.174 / 0.21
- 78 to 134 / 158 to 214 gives -0.039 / 0.177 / 0.14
